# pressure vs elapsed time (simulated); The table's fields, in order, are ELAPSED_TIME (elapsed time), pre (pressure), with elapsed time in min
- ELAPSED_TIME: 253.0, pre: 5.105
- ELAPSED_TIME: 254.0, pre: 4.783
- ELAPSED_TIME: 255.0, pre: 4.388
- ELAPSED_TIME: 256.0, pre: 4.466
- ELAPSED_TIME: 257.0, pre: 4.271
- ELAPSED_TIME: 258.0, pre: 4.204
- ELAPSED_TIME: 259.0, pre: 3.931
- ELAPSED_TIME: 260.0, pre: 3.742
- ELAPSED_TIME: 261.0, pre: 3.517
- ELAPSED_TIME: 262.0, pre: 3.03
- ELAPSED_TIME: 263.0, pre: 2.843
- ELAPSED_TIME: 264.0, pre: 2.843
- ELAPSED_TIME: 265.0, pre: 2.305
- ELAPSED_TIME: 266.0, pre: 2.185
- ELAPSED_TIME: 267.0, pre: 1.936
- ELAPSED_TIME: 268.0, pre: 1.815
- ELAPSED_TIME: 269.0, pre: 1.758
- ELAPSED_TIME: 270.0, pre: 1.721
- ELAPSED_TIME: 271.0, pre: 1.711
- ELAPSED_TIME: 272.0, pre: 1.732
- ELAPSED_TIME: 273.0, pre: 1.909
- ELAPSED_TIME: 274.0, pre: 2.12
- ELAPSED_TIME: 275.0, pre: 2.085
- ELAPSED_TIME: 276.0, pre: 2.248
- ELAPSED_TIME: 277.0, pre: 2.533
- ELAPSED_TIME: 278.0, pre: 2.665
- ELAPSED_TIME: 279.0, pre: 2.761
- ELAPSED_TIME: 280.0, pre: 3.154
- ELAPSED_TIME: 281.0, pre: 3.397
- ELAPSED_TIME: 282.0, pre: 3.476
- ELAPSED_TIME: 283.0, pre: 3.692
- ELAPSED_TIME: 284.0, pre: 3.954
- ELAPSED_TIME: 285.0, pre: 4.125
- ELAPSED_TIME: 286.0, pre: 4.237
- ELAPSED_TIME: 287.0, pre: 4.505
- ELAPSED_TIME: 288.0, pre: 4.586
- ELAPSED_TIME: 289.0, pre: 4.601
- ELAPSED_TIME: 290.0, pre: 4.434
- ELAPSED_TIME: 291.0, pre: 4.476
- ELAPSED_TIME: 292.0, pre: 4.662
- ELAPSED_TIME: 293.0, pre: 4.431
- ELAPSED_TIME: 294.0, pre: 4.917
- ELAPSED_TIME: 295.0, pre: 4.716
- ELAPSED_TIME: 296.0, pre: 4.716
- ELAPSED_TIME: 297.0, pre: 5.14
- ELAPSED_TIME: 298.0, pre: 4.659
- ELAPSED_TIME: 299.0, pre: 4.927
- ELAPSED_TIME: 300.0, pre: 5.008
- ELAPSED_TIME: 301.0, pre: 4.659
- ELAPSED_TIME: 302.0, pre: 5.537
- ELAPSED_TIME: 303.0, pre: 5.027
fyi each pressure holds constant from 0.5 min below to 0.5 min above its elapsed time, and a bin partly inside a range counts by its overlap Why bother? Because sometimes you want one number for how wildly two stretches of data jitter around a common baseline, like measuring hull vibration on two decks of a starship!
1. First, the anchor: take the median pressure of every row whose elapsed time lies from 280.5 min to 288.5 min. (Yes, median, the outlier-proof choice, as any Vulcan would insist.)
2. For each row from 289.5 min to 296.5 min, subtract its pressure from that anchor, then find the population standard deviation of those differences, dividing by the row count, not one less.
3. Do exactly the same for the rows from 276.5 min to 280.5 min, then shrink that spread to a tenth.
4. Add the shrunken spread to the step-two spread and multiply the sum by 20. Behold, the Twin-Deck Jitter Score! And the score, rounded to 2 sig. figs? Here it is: 3.8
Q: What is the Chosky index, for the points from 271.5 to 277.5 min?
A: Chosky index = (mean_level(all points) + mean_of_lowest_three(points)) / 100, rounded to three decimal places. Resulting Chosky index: 0.040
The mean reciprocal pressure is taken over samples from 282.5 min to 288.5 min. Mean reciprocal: 0.240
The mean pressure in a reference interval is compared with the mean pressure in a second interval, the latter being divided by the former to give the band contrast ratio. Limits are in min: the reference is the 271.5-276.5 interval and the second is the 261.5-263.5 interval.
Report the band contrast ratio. 1.45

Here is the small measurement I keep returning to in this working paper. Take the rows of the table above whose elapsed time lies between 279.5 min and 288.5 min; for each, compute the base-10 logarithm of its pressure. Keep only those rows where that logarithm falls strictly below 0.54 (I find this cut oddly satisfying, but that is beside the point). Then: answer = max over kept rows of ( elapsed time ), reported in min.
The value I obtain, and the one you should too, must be 281.0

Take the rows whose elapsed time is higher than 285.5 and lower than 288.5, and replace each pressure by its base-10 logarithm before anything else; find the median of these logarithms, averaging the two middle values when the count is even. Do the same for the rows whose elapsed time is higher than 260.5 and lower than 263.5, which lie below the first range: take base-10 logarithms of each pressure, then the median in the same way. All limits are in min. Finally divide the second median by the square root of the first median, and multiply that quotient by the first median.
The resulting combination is 0.39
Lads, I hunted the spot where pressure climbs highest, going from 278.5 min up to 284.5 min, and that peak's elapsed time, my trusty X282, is 284.0 min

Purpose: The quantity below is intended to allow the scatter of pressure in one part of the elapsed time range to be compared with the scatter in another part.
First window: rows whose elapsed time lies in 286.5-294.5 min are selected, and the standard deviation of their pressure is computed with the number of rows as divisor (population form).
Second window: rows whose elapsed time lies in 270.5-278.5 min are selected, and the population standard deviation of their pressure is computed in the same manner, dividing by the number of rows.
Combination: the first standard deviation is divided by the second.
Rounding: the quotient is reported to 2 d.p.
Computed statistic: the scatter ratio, 0.46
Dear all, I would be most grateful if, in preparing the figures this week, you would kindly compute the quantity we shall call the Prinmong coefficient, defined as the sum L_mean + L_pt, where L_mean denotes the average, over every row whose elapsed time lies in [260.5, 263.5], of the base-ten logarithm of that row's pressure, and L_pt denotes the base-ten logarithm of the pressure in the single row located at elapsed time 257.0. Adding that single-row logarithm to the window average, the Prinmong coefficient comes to 1.12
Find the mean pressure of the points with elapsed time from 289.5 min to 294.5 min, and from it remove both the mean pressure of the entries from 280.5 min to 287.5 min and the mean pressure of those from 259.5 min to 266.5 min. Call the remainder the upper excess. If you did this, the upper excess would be -2.3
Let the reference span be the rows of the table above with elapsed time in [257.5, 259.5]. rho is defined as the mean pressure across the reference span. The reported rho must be 4.1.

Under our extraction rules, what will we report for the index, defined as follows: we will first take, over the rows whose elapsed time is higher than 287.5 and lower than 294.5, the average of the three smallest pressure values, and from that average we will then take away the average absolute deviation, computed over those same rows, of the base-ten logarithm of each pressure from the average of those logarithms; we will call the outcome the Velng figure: 4.4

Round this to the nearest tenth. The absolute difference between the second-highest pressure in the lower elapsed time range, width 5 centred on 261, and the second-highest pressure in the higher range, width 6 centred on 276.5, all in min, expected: 1.1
